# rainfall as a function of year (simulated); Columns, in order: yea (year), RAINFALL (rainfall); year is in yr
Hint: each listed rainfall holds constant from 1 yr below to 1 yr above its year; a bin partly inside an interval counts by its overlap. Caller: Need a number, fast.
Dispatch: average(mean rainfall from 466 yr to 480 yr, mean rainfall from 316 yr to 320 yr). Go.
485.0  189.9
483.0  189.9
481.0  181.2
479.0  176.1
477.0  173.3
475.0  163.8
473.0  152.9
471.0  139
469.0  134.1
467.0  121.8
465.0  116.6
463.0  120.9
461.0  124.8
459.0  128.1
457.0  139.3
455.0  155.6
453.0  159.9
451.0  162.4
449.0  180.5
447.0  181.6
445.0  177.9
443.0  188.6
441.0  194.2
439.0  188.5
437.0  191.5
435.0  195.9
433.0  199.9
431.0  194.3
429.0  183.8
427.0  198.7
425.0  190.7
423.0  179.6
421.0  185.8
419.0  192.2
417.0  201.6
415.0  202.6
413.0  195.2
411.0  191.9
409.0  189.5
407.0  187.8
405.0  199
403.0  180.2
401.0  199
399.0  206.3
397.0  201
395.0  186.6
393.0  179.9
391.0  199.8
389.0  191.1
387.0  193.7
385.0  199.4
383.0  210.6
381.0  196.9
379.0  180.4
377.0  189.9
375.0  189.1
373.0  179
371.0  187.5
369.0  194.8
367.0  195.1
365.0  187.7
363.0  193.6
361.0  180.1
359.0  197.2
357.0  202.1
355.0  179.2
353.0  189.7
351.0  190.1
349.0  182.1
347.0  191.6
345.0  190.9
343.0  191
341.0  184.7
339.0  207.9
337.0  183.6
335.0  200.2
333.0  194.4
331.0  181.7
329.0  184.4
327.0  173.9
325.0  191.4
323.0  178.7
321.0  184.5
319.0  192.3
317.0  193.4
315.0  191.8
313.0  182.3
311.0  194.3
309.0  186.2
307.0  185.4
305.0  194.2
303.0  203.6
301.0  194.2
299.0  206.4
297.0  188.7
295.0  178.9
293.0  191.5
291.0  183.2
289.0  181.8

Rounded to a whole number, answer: 172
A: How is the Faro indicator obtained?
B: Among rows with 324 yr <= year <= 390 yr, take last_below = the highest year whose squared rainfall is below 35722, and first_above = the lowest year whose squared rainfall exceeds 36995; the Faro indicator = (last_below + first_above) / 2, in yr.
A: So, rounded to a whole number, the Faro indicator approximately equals 356 yr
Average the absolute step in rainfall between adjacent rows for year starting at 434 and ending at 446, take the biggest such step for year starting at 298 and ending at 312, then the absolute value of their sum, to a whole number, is 18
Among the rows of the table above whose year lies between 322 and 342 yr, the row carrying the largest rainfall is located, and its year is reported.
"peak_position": 339.0 yr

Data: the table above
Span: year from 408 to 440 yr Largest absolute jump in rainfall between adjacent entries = 14.9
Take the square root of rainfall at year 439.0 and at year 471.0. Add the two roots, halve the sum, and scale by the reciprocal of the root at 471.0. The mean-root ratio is 1.08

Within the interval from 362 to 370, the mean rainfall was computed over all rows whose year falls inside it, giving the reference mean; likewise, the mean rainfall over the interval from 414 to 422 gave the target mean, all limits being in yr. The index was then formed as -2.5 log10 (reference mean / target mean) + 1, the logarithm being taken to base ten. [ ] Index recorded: 1.02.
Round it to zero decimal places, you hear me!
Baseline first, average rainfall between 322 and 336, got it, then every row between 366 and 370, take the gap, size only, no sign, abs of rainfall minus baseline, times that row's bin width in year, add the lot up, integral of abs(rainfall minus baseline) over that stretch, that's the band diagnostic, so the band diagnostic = 34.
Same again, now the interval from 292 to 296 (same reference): 25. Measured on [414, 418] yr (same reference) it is 63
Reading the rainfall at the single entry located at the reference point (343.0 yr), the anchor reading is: 191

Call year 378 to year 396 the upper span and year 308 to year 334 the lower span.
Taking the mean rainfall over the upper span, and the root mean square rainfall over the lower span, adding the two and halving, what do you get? 190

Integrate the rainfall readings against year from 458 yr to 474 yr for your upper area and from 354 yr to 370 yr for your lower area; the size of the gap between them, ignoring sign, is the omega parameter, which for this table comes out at 983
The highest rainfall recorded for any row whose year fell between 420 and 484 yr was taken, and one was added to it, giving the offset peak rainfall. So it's 201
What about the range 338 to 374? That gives 209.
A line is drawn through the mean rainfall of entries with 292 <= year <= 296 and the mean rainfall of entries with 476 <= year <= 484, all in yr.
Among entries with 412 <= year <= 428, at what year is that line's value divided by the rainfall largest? 423.0 yr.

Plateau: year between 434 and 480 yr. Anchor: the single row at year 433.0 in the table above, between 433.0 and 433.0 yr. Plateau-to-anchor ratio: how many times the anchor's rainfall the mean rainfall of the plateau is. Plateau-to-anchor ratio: 0.80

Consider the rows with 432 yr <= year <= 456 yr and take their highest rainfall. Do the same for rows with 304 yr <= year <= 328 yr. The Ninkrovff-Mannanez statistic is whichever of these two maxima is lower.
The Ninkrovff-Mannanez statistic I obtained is 194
